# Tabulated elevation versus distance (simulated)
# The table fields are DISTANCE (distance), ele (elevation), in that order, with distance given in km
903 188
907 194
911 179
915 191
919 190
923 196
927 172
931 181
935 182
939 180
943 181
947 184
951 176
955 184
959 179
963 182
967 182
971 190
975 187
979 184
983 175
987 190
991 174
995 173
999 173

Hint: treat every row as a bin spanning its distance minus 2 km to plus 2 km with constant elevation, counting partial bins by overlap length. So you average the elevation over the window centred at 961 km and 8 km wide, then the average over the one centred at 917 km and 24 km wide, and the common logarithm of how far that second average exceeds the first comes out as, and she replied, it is 0.81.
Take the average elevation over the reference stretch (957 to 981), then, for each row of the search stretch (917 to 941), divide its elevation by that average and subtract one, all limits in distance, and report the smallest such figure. -0.065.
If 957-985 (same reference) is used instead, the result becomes -0.049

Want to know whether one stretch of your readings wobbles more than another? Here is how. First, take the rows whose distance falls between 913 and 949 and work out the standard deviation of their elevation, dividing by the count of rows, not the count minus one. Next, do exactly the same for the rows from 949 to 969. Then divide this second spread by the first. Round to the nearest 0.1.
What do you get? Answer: 0.4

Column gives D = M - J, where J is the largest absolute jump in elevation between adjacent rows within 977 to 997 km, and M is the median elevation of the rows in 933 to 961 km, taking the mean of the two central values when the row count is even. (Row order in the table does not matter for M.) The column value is 165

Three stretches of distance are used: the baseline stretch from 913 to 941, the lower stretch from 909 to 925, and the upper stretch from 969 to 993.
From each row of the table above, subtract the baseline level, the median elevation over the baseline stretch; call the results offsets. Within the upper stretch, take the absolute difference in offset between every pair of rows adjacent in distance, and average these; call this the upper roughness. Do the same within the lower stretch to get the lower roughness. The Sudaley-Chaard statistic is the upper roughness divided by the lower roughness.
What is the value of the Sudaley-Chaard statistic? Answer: 1.45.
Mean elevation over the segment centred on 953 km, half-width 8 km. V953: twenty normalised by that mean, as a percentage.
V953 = 11.1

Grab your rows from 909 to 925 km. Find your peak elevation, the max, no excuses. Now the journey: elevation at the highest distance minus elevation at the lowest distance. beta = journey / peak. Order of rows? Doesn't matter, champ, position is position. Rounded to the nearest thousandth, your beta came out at 0.087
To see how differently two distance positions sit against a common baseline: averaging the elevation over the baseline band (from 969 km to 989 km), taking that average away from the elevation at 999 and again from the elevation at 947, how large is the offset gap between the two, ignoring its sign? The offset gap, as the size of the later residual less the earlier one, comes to 11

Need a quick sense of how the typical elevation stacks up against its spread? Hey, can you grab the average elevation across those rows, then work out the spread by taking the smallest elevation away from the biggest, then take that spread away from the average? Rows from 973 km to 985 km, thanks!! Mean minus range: 170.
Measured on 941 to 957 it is 173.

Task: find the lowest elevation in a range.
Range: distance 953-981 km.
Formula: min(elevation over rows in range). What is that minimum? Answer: 179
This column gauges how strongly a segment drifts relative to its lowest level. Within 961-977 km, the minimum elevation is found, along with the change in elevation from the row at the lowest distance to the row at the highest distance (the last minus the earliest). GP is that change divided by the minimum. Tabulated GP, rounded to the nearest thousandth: 0.027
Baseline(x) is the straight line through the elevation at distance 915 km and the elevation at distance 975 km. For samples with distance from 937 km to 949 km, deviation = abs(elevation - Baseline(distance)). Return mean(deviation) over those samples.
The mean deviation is 7.5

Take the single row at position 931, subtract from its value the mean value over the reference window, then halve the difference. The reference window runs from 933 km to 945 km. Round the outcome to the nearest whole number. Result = 0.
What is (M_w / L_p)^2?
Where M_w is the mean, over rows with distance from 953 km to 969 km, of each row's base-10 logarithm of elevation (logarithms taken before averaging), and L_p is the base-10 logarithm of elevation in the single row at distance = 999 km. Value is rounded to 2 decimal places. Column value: 1.02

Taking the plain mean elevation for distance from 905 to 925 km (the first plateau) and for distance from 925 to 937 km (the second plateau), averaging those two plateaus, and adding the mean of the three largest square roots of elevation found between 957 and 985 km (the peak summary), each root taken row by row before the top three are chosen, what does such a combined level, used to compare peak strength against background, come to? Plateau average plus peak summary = 198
